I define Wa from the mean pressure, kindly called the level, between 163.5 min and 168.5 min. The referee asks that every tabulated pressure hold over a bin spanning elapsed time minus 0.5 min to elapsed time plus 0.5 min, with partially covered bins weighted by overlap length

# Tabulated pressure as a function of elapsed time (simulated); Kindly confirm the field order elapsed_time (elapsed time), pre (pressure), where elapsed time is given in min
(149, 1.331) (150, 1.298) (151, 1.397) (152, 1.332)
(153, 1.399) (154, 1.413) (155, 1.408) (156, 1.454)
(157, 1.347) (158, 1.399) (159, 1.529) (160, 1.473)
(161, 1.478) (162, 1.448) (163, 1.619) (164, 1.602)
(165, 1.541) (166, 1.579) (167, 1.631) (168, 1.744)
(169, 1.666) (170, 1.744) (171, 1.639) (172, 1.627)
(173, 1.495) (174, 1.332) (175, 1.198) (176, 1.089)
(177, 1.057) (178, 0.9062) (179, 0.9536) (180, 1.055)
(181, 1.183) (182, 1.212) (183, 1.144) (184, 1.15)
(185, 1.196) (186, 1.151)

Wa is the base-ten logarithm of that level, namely 0.21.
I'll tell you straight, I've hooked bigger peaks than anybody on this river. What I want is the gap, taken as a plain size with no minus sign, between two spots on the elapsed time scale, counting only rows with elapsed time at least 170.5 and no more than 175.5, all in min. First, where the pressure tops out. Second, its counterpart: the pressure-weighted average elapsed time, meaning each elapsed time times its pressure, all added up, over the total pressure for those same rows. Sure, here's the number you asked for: 1.8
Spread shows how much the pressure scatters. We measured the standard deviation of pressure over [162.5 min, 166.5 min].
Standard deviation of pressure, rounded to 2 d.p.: 0.03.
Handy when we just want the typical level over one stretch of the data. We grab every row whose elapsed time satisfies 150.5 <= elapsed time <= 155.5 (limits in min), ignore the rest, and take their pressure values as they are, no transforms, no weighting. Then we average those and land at 1.39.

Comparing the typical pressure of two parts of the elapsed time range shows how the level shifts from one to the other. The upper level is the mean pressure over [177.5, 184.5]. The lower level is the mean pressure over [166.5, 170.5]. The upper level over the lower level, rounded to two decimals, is 0.64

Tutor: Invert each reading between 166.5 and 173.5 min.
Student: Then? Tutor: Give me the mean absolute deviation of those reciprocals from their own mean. 0.022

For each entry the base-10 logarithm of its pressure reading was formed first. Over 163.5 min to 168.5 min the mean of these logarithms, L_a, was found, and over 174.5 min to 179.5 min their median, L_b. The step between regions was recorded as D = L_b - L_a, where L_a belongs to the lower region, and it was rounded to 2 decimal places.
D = -0.18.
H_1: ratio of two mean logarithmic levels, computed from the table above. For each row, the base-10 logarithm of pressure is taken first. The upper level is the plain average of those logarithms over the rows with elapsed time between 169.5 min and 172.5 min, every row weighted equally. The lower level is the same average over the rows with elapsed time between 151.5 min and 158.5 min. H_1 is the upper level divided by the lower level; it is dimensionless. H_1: 1.5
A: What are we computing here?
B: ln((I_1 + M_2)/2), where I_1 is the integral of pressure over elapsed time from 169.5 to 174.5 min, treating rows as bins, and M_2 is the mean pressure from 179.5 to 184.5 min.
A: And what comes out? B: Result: 1.50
